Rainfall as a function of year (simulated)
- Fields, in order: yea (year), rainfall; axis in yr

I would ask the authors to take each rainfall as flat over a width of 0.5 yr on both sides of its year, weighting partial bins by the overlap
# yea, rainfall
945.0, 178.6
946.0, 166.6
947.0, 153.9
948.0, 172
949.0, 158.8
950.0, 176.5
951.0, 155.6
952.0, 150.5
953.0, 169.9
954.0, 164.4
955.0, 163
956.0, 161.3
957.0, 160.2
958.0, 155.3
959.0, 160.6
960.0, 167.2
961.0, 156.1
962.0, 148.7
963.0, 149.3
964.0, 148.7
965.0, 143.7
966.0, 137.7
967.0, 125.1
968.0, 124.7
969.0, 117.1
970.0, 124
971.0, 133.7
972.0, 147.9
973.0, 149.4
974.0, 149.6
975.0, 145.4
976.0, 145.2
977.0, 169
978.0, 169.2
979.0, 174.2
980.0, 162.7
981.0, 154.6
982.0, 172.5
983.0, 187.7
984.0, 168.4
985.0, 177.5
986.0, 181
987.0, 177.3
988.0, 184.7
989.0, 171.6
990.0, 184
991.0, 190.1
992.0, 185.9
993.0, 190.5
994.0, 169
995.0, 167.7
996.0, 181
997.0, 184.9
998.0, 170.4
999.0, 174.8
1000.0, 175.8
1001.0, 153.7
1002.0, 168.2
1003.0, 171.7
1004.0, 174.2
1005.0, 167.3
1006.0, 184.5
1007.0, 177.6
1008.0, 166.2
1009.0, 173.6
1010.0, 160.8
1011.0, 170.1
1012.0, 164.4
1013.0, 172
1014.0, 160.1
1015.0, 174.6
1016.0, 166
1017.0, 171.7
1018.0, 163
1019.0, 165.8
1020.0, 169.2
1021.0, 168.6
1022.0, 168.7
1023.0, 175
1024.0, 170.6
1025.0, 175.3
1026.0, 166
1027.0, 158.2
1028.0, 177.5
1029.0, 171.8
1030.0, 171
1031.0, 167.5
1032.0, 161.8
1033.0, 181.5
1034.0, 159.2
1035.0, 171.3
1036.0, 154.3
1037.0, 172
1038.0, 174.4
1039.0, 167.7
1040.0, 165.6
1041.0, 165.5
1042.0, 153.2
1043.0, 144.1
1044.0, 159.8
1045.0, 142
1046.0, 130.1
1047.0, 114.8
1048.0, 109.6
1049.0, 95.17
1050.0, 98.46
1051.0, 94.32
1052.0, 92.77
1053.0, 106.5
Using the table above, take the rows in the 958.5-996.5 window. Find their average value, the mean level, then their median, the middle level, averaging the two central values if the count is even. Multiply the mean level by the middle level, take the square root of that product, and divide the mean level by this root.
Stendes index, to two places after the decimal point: 0.99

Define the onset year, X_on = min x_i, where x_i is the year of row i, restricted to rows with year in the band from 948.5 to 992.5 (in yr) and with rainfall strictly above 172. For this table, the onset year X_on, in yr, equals 950.0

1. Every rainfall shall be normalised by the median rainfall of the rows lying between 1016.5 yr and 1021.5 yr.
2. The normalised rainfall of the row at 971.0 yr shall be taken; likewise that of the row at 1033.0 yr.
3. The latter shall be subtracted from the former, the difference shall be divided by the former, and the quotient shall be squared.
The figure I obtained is 0.128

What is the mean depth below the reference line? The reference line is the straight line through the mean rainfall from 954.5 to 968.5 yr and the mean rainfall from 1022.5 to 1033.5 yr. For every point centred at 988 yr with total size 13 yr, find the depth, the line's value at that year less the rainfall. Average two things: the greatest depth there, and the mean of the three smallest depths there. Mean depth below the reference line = -20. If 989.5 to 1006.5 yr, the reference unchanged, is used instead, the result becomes -10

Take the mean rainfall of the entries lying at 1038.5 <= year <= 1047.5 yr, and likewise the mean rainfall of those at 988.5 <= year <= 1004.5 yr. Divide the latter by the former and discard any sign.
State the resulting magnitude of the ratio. 1.18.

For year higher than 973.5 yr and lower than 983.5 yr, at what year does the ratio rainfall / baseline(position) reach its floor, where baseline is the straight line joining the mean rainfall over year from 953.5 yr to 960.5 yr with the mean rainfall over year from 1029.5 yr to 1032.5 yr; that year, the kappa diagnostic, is 976.0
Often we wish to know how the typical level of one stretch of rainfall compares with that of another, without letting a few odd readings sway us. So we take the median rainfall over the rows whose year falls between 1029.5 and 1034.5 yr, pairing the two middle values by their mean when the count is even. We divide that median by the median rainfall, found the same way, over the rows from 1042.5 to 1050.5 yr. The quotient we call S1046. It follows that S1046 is 1.4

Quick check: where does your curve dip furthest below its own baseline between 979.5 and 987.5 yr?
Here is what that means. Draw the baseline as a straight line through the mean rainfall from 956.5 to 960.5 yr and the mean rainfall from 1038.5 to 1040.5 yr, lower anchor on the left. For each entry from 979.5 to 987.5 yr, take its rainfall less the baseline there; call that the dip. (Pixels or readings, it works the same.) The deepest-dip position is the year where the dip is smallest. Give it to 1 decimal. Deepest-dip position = 981.0 yr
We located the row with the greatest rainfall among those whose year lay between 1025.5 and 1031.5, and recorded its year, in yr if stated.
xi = 1028.0 yr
